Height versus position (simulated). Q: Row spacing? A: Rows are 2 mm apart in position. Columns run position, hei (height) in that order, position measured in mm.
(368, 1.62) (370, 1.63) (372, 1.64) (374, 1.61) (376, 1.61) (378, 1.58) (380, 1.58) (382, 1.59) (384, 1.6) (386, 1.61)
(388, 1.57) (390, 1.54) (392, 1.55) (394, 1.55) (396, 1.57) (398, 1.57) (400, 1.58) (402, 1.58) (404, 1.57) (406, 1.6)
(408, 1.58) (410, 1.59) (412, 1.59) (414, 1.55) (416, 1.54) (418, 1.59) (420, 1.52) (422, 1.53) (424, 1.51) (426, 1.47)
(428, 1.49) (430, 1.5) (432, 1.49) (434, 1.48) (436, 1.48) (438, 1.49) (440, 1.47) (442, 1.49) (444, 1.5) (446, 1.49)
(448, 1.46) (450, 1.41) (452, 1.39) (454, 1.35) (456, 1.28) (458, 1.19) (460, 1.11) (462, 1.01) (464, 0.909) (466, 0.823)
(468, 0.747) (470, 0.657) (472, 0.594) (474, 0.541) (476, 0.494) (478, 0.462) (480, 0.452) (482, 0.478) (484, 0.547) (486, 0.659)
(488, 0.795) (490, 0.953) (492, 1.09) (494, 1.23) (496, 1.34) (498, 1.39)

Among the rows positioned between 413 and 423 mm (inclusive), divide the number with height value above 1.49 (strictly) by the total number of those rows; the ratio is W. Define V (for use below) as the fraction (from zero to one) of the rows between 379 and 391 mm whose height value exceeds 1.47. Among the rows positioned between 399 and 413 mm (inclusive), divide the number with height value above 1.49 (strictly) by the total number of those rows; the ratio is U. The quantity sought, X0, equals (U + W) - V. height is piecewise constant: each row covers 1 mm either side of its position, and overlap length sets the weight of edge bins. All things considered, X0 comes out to 1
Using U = 1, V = 1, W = 1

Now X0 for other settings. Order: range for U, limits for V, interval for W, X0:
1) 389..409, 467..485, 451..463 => 1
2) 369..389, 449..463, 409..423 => 2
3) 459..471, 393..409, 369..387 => 0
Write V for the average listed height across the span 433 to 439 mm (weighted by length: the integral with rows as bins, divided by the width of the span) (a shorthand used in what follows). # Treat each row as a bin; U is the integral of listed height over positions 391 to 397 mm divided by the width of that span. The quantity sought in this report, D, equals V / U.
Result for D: 1.0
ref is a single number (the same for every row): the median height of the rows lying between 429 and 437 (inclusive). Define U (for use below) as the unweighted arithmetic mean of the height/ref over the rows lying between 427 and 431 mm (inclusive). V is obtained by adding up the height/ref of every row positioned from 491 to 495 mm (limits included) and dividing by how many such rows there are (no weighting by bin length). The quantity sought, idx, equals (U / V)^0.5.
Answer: 1.14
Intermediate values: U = 1.01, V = 0.78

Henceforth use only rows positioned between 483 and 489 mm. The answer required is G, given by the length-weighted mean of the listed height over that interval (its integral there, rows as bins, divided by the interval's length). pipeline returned 0.67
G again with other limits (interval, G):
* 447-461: 1.31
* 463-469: 0.83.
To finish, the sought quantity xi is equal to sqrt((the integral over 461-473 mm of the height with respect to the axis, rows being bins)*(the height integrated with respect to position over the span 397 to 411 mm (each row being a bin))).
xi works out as 14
